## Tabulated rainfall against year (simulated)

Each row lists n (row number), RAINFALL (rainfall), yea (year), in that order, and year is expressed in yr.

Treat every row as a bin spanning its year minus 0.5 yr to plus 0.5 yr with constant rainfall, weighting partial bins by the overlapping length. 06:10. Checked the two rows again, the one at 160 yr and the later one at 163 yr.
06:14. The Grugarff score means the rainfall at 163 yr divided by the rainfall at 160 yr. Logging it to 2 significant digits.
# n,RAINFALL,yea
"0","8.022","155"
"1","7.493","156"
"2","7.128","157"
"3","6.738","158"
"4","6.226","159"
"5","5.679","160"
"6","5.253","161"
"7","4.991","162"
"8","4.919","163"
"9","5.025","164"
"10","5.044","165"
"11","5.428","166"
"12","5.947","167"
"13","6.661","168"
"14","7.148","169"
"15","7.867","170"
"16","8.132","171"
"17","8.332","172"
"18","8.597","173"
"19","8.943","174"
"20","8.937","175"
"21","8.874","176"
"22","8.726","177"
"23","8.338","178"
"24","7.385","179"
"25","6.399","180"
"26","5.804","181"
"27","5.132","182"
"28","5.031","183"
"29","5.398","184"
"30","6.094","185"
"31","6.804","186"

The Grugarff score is 0.87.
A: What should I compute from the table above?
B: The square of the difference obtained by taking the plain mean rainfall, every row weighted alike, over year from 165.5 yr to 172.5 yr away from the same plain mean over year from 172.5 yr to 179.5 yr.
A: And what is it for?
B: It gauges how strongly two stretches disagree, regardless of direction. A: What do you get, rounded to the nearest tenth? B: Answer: 2.2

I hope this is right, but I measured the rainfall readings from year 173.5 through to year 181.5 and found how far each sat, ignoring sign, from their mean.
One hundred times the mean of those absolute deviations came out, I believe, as 105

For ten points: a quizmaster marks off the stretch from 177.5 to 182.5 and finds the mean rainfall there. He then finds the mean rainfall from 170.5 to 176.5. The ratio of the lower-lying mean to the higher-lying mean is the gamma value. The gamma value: 1.31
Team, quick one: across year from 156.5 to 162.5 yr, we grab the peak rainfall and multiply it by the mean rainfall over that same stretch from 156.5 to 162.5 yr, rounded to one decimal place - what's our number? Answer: 42.8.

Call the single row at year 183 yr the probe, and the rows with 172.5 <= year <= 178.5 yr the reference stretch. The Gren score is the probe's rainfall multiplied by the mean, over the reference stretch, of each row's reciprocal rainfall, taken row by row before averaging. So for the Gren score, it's 0.6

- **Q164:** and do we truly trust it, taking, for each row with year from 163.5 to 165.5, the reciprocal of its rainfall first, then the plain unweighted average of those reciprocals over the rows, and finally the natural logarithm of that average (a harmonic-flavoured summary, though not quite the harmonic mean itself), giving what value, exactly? -1.62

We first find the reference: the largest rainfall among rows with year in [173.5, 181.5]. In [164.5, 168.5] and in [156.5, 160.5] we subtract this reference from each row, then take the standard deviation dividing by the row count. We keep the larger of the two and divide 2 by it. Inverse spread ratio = 3.3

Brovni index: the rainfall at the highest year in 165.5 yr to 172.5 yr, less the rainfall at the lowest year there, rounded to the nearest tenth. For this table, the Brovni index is 2.9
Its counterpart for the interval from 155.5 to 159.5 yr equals -1.3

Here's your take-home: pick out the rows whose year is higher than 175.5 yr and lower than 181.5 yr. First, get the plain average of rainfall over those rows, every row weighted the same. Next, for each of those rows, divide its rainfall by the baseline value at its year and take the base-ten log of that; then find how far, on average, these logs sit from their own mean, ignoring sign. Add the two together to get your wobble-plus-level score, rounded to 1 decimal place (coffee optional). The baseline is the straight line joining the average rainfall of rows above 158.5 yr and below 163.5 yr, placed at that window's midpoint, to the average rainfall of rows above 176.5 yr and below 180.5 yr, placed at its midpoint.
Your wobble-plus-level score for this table 7.7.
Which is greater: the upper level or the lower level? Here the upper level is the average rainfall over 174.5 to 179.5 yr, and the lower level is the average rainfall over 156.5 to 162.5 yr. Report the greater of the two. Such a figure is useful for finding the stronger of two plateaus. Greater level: 8.5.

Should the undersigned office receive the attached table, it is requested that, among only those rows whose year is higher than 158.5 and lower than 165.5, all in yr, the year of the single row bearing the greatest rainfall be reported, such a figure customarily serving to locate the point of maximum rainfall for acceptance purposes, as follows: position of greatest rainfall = 159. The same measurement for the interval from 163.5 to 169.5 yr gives 169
